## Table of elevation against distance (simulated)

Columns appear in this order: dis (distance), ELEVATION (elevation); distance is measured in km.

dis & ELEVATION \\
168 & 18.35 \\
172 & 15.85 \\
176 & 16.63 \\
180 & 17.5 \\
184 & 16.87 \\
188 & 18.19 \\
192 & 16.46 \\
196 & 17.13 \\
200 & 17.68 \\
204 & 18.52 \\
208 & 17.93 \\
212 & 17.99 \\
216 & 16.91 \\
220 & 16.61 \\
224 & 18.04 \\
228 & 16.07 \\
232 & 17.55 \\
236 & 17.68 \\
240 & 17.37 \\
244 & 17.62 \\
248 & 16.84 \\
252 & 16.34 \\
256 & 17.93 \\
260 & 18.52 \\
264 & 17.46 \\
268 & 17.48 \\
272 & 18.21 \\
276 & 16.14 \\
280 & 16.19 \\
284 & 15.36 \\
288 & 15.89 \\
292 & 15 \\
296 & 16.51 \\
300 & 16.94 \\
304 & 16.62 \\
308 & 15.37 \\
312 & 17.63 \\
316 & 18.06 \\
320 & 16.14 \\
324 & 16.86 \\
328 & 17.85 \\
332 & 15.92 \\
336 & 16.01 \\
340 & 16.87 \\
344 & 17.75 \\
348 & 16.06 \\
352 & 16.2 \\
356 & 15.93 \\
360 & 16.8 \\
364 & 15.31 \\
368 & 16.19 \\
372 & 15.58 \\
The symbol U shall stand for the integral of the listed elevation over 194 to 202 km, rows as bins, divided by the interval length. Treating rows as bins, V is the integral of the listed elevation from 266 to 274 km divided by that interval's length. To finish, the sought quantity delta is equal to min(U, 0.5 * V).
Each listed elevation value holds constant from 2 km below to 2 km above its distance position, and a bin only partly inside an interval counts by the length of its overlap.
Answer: 8.9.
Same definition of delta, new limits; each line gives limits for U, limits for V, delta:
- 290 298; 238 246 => 8.7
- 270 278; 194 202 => 8.7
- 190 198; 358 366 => 8.0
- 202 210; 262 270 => 8.7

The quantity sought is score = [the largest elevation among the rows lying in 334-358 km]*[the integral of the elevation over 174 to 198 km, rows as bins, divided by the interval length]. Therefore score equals 304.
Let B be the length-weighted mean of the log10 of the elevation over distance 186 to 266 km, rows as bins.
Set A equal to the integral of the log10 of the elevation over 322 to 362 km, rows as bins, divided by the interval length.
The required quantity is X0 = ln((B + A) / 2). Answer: 0.2077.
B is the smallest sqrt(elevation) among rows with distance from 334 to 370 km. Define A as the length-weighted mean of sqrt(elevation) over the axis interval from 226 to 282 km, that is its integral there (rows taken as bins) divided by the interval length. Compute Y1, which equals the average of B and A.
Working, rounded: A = 4.15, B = 3.91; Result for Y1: 4.03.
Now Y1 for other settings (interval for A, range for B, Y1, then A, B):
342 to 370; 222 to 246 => 4.02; 4.04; 4.01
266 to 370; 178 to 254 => 4.04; 4.06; 4.01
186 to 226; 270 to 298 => 4.03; 4.19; 3.87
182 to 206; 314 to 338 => 4.08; 4.18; 3.99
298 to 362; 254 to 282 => 4.05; 4.08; 4.02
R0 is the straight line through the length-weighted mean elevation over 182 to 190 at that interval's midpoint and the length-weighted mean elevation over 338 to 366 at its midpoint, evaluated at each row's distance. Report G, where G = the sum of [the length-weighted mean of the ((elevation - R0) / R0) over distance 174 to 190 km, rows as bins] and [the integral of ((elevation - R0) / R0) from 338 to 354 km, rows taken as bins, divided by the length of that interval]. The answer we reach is 0.00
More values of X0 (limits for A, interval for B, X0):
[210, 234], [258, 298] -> 0.2054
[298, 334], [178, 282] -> 0.2088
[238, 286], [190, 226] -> 0.2131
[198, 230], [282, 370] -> 0.2057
